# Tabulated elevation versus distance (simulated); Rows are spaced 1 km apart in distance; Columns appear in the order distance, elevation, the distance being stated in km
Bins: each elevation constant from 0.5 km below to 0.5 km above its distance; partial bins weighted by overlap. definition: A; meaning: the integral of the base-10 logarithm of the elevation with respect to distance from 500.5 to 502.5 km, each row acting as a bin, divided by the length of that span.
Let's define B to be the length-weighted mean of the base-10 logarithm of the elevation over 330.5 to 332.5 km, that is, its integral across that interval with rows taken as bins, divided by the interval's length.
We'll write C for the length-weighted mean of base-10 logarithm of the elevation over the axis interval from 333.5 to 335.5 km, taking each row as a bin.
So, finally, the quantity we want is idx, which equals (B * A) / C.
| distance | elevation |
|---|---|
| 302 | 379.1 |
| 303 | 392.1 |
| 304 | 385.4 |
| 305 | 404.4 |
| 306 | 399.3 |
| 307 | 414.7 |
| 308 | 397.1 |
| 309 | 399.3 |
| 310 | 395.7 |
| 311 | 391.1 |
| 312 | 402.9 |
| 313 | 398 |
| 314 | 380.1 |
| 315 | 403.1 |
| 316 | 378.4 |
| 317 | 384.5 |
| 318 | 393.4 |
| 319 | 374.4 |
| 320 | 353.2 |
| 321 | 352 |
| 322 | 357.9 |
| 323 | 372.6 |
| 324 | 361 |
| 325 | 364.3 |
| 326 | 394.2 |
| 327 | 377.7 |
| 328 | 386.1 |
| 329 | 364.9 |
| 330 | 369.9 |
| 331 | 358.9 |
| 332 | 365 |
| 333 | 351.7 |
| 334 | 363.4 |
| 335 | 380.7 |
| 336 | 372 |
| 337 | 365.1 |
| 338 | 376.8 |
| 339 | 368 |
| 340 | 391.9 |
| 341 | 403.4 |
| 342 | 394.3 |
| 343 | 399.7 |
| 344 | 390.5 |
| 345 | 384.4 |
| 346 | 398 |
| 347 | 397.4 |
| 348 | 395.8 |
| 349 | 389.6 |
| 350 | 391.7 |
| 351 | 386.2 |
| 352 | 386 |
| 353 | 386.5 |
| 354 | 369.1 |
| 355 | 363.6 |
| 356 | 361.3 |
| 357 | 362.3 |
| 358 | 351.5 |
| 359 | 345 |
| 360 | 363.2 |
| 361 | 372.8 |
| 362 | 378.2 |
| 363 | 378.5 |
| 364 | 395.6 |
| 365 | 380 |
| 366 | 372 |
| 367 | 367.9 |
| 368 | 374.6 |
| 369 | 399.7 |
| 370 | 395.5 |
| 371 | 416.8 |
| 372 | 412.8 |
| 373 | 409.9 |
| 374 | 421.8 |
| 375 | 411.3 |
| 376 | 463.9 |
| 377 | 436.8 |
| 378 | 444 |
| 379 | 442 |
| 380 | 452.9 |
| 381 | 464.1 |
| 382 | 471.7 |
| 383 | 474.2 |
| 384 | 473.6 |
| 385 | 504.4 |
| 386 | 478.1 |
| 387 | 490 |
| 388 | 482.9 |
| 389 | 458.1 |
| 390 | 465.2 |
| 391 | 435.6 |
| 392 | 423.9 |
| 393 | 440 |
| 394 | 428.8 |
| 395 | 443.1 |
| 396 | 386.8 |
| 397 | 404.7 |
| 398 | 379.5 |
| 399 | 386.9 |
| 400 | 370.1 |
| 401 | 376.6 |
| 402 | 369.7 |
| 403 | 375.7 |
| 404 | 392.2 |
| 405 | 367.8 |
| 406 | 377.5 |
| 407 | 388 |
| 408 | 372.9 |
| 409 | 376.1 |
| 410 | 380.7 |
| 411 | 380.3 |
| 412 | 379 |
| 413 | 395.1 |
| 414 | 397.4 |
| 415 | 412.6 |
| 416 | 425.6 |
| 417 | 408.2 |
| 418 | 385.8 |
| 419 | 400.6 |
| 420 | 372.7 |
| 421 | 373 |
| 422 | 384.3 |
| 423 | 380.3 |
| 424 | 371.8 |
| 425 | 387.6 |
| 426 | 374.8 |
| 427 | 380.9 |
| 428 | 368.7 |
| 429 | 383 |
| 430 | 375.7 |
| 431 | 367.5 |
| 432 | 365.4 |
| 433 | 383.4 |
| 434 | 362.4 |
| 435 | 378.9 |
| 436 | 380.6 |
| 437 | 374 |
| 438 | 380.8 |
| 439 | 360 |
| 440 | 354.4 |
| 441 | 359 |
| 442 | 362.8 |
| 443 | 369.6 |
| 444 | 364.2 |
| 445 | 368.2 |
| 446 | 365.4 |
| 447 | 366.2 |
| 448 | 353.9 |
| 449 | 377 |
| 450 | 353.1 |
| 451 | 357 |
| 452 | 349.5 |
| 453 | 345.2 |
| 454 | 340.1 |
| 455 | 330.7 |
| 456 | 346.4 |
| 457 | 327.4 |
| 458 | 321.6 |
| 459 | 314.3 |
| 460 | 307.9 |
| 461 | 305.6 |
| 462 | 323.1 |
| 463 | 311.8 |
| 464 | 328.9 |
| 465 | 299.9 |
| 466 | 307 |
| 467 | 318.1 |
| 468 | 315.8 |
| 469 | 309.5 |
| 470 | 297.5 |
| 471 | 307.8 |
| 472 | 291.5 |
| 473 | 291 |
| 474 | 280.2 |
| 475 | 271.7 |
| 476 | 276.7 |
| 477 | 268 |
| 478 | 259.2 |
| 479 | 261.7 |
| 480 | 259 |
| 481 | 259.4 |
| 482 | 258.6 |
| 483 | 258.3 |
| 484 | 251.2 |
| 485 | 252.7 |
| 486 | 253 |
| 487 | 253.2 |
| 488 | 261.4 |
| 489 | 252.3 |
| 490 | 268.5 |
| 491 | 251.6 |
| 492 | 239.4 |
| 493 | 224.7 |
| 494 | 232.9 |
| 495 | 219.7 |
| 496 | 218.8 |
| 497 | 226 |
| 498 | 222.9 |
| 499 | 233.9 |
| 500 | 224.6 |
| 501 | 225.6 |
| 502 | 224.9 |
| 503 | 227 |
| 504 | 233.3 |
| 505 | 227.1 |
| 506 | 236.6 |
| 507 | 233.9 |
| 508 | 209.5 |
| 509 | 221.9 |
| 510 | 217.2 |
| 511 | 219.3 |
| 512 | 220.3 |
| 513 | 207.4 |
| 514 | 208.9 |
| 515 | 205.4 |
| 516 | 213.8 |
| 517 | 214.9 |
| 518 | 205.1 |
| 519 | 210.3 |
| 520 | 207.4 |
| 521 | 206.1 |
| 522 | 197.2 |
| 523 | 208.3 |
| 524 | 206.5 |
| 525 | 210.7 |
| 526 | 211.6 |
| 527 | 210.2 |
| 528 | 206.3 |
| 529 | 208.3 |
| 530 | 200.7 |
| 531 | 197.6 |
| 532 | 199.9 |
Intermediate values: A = 2.35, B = 2.56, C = 2.57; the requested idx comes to 2.34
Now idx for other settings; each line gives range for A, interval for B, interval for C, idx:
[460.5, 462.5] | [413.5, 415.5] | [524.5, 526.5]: 2.80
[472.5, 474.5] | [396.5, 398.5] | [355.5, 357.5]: 2.49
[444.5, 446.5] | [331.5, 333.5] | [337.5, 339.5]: 2.55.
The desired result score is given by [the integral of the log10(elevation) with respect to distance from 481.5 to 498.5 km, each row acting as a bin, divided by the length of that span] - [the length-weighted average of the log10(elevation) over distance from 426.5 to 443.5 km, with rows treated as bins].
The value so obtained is -0.18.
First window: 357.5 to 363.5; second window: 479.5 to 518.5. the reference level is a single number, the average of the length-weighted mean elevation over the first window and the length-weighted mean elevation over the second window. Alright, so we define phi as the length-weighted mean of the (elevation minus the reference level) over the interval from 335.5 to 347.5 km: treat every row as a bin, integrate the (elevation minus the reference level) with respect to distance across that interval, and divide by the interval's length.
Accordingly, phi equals 88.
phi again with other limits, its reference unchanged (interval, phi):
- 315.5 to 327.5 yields 73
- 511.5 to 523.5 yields -90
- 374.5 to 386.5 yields 161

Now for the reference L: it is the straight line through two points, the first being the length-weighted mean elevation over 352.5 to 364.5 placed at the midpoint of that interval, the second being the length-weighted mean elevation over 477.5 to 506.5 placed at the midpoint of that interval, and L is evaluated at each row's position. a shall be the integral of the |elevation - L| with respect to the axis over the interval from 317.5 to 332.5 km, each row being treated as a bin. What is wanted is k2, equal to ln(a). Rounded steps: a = 467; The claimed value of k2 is 6.1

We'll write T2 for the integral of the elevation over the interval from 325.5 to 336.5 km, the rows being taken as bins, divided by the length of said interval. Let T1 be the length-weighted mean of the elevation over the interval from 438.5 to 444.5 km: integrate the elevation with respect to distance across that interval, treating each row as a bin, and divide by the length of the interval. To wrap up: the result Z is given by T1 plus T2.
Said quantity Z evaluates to 733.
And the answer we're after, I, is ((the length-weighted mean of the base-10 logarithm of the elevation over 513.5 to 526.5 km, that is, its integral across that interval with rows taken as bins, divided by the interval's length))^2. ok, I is 5.4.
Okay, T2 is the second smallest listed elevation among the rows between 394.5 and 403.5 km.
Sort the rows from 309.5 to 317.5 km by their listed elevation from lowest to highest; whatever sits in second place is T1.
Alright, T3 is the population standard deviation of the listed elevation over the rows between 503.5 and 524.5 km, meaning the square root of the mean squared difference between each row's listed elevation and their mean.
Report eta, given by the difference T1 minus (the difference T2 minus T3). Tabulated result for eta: 20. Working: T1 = 380.1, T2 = 370.1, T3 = 10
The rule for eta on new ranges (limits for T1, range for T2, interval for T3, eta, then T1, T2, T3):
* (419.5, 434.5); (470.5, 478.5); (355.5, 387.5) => 143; 365.4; 268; 45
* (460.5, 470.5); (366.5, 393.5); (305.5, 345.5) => -58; 299.9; 374.6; 17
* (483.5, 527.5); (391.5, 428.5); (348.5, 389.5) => -119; 205.1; 368.7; 44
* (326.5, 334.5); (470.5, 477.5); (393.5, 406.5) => 110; 358.9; 271.7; 22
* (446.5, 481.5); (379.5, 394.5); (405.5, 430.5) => -156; 259.2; 428.8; 14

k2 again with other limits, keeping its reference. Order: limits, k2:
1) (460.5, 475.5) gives 6.4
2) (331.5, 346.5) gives 5.6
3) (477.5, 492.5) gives 4.7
